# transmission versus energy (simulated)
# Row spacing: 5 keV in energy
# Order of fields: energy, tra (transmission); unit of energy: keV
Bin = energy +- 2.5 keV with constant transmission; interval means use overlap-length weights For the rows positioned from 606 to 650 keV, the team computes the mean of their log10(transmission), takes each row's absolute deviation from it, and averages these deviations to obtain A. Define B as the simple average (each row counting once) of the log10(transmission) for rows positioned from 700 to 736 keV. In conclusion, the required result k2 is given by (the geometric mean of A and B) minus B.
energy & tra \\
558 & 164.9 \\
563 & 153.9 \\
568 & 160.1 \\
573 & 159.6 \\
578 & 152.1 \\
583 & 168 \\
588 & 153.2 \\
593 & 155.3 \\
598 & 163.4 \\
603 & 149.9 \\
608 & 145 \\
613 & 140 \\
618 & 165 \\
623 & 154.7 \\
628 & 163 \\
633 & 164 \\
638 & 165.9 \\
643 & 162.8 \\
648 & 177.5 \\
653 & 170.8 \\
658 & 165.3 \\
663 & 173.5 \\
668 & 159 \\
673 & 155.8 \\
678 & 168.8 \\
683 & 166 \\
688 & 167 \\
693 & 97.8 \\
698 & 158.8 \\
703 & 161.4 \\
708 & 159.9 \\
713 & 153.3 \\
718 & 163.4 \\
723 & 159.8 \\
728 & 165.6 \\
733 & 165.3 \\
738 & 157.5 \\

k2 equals -1.97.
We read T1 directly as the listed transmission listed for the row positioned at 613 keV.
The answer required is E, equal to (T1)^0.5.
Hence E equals 11.8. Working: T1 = 140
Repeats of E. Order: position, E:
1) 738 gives 12.5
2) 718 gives 12.8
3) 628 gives 12.8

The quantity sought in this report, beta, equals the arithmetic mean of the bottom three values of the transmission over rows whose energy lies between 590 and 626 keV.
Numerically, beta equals 145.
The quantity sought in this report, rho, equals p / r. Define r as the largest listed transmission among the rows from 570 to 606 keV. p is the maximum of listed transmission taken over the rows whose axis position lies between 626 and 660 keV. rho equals 1.06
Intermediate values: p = 177.5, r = 168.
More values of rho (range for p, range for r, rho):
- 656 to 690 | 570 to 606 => 1.03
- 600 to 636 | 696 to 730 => 1.00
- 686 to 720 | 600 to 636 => 1.01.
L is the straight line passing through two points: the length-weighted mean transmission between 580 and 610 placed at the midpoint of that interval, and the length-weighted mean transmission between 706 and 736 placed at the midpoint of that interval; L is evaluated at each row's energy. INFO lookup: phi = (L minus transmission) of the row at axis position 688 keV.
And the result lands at -7.2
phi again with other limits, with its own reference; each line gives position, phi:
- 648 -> -19.4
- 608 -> 11.5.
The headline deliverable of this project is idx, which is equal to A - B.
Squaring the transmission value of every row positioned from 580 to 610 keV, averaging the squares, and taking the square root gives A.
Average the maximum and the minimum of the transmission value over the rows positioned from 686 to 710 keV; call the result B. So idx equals 24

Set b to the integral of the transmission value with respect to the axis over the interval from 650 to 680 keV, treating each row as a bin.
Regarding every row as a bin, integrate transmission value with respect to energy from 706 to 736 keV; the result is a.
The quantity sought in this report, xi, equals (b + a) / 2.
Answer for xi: 4903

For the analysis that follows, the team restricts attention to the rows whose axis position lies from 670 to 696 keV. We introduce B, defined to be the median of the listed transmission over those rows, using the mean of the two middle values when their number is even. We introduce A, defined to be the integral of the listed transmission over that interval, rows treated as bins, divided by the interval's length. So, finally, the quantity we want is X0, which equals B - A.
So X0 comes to 14.6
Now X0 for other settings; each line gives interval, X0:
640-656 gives 0.7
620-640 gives 1.6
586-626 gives 0.5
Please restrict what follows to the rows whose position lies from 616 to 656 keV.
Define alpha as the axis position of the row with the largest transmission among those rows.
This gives 648 keV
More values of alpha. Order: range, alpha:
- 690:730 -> 728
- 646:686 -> 648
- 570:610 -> 583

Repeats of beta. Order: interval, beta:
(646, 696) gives 138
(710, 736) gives 159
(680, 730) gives 137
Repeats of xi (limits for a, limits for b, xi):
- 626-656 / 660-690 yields 4985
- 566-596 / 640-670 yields 4896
